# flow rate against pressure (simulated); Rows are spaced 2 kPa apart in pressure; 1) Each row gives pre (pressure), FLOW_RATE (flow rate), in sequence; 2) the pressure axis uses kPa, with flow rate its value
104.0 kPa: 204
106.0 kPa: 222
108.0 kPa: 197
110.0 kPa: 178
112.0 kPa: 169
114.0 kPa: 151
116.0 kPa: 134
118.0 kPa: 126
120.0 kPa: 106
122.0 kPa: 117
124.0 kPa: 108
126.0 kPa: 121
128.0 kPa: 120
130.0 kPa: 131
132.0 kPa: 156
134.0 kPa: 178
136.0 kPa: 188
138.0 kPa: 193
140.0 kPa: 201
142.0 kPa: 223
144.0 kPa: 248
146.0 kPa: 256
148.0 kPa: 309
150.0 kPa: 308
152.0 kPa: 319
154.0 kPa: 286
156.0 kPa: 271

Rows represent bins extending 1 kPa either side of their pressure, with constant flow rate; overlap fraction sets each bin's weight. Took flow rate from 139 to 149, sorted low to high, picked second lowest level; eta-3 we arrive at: 223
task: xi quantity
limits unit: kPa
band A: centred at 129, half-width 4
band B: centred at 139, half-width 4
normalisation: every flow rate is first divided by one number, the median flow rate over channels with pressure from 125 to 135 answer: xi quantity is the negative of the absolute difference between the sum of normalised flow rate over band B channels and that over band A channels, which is -2.1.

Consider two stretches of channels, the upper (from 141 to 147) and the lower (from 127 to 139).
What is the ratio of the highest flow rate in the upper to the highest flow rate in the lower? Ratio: 1.3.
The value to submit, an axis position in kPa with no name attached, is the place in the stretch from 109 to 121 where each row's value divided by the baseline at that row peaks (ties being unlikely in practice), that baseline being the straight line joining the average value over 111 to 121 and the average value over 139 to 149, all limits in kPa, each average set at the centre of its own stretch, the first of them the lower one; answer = 110.0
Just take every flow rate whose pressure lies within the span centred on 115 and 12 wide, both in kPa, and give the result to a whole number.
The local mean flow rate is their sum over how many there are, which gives 144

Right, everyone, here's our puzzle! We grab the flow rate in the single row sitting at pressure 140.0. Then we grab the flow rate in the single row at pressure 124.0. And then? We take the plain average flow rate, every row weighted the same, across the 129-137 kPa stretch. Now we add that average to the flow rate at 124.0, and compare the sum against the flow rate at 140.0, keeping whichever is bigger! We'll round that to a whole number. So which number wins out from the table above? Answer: 271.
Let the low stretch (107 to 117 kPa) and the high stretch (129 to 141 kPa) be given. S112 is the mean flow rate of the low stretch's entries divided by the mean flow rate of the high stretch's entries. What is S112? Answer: 0.95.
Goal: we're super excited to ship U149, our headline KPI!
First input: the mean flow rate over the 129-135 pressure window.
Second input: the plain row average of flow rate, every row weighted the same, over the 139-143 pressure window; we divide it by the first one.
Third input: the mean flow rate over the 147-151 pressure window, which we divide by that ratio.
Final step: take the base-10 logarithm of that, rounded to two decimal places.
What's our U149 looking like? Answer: 2.35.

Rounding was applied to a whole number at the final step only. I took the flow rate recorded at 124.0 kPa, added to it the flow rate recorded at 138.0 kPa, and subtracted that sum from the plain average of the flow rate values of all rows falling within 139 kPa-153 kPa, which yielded -35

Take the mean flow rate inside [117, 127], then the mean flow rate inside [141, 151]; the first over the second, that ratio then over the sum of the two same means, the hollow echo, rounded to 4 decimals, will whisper 0.0011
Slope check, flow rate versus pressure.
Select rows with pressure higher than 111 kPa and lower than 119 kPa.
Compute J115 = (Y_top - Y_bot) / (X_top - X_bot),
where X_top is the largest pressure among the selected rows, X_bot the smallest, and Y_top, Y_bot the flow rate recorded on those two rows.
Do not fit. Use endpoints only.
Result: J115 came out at -7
